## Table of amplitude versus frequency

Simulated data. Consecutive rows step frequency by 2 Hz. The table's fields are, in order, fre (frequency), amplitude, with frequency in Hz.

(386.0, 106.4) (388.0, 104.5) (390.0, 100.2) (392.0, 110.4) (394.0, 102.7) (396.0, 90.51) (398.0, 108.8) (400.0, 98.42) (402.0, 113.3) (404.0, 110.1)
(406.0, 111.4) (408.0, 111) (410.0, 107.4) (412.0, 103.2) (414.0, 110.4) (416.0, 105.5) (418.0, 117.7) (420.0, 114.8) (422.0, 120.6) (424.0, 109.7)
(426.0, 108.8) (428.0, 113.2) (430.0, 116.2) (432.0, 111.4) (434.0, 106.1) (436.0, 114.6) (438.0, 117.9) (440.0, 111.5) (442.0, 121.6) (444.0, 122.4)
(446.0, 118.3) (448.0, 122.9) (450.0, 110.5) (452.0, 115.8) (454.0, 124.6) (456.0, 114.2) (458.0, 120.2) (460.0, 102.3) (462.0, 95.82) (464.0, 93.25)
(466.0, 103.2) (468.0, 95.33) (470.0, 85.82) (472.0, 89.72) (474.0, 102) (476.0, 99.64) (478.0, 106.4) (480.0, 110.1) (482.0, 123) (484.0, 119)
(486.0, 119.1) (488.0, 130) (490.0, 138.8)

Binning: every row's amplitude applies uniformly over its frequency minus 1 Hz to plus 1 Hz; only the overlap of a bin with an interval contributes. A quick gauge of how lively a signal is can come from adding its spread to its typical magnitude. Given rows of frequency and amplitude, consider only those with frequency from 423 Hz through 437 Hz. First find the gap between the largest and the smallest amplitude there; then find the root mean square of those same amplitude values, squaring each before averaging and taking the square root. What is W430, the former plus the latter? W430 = 122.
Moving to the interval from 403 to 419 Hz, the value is 124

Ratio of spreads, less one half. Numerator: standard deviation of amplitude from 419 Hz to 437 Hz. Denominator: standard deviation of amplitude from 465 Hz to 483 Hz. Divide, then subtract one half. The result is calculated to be -0.11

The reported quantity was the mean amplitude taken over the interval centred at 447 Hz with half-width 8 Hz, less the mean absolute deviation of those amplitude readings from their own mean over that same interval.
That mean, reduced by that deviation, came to 114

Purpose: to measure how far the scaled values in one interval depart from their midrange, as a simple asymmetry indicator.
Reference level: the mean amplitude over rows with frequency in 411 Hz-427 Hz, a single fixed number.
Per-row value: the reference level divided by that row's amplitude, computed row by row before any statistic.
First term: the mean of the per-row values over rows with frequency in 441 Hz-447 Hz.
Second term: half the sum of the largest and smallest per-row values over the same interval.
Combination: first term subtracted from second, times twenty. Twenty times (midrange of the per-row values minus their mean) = 0.1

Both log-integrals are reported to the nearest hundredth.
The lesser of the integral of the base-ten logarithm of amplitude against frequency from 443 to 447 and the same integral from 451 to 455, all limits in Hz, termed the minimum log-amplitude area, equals 8.32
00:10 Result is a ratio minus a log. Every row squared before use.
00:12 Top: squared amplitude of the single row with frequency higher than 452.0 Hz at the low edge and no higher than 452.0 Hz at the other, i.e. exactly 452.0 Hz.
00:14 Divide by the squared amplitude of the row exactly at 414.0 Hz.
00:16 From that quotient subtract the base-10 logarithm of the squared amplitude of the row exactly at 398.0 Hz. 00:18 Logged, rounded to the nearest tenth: -3.0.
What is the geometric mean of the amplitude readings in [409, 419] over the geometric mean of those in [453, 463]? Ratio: 0.98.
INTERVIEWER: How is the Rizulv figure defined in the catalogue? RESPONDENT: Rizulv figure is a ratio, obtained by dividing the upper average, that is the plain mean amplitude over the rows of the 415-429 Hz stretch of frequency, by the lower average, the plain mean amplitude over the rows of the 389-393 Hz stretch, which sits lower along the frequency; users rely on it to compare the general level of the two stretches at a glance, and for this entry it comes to 1.07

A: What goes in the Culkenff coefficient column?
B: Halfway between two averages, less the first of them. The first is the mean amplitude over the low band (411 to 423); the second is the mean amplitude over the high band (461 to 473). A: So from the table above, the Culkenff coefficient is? -9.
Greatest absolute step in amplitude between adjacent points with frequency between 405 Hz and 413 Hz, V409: 4.2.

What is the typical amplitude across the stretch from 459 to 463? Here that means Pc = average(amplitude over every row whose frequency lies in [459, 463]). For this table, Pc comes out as 99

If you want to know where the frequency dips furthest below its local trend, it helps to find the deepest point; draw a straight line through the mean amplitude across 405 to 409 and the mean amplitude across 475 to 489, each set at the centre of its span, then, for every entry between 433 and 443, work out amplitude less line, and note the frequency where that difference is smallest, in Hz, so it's 434.0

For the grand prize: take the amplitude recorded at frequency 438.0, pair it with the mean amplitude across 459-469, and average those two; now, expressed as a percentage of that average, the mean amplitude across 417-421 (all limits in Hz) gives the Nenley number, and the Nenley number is 108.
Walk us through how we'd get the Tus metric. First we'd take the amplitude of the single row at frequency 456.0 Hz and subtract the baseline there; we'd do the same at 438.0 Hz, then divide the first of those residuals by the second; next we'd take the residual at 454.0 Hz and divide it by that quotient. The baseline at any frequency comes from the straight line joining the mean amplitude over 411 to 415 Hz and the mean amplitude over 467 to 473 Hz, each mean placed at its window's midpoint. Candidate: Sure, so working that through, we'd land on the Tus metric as 27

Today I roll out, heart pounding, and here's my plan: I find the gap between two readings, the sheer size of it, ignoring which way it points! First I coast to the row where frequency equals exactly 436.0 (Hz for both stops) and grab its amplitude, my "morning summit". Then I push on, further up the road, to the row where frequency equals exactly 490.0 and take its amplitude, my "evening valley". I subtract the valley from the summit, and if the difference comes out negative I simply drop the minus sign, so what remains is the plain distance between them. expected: 24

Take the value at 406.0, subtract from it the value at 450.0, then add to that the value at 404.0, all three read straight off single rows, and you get 111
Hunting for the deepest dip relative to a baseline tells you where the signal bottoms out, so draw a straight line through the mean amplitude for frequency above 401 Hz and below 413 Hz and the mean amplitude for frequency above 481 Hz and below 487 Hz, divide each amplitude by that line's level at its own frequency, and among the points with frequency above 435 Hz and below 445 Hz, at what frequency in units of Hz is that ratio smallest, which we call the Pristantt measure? 440.0 Hz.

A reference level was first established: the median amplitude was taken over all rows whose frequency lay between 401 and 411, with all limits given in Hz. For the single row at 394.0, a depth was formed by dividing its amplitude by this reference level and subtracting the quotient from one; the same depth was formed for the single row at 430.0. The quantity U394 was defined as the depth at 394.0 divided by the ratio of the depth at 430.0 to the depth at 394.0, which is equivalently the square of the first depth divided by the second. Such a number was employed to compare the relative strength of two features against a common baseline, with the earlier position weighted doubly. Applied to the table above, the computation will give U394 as -0.119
